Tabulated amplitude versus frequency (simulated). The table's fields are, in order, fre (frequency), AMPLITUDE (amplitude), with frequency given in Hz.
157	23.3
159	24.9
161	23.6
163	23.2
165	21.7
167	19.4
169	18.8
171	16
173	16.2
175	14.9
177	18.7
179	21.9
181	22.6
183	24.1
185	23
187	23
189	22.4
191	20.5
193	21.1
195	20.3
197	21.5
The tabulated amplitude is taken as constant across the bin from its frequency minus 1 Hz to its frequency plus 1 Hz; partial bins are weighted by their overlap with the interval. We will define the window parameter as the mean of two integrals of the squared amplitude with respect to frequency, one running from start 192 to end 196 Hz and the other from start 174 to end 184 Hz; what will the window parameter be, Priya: 3000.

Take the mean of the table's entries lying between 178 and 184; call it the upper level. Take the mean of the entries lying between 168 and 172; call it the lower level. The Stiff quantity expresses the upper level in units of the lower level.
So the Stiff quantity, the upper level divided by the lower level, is 1.31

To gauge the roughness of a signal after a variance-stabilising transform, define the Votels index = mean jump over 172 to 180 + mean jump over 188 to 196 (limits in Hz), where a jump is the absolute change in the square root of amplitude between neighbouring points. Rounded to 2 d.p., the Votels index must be 0.45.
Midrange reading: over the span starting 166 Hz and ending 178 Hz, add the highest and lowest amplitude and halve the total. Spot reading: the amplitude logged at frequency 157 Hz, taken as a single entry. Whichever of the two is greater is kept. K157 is 23.3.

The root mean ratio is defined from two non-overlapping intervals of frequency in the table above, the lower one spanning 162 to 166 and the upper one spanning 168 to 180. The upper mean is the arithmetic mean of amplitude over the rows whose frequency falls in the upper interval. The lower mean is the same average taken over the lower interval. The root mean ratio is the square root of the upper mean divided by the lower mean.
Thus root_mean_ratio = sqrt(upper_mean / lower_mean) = 0.89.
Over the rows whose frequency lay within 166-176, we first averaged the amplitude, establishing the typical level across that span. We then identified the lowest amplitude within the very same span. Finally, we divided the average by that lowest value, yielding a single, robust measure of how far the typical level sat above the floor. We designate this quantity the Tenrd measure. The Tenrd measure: 1.14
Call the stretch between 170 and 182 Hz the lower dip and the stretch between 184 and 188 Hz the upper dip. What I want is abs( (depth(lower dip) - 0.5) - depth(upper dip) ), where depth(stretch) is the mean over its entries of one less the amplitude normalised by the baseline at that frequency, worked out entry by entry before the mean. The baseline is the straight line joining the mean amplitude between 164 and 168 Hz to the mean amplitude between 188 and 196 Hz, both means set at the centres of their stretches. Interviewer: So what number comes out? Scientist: 0.288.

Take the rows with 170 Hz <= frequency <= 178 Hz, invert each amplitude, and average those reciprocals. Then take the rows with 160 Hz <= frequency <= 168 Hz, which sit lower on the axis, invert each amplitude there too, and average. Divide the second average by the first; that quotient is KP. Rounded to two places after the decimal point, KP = 0.75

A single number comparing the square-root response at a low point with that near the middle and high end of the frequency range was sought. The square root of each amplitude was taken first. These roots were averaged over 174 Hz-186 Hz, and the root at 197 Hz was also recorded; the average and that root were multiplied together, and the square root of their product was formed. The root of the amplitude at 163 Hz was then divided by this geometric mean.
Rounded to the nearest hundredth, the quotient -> 1.05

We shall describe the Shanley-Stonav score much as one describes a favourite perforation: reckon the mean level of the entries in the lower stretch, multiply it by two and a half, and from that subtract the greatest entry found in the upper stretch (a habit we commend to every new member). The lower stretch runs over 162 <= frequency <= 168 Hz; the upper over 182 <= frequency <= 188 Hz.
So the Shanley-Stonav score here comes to 29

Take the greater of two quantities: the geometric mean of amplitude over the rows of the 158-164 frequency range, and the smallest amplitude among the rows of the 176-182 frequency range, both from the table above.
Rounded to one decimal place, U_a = 23.9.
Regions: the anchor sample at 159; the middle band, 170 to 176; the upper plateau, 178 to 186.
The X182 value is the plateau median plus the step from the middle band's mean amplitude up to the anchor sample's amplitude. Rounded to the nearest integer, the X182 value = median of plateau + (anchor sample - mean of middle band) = 32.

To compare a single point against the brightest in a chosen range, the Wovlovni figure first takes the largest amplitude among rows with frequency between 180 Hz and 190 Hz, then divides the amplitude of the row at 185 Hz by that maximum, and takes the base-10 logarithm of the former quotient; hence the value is -0.020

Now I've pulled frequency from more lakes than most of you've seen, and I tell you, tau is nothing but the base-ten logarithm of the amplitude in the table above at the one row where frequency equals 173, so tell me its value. 1.21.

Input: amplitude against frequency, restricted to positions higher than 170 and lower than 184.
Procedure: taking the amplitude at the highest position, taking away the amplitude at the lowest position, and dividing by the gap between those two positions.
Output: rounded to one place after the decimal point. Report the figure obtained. 0.7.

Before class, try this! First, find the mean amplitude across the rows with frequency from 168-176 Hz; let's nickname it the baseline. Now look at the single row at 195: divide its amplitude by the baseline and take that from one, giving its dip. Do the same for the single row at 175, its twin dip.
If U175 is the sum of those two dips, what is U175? -0.14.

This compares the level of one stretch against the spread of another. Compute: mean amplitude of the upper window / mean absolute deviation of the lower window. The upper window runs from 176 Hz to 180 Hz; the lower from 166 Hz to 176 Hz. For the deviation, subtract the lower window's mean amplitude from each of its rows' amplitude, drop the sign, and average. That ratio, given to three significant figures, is 12.4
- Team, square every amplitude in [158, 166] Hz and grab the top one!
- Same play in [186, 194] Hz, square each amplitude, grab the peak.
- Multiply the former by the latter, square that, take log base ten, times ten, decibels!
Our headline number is 110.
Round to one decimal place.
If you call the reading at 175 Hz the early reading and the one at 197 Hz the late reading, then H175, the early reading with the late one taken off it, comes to -6.6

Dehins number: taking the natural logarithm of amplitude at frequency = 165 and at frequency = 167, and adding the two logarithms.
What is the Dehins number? 6.04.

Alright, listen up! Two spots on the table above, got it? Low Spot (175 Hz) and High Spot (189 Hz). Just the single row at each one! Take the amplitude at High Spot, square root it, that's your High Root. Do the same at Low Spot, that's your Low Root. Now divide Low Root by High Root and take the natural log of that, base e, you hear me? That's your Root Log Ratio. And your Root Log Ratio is -0.20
